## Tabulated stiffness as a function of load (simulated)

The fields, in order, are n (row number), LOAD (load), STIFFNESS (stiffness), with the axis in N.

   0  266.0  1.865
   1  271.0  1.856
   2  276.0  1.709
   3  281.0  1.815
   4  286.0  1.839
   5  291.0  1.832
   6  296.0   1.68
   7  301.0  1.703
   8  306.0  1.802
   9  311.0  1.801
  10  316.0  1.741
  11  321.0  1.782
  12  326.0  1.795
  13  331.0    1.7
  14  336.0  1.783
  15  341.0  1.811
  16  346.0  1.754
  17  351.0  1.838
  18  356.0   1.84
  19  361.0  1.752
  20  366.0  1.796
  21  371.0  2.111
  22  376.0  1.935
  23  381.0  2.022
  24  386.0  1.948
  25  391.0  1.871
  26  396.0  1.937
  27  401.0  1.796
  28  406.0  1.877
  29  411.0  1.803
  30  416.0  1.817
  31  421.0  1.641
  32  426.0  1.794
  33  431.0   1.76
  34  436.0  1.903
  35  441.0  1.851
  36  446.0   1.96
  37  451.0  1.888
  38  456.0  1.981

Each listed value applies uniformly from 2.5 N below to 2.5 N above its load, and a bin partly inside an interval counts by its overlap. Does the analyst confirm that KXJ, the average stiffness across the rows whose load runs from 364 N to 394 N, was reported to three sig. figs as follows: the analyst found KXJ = 1.95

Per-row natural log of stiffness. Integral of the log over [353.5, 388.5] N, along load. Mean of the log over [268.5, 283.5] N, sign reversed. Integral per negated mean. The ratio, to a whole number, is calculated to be -39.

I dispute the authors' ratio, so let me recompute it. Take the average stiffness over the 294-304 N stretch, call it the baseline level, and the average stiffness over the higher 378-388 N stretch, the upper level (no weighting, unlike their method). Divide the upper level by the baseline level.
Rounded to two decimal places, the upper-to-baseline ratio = 1.17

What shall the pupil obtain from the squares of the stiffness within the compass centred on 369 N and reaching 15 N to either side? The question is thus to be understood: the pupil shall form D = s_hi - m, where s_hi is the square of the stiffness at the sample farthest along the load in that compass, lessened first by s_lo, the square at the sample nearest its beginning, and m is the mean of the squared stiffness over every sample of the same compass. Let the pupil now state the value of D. -3.0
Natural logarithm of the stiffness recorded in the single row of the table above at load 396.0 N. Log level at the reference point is 0.661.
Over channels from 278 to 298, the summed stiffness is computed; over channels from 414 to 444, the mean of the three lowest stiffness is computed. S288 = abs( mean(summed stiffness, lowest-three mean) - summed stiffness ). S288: 2.7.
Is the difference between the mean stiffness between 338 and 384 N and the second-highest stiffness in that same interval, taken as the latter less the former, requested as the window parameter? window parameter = 0.149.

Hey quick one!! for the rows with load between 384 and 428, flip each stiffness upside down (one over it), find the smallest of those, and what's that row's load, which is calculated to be 386.0 N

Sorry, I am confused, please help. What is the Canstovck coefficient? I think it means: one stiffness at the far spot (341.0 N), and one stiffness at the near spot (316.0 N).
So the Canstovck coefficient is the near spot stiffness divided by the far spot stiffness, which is 0.96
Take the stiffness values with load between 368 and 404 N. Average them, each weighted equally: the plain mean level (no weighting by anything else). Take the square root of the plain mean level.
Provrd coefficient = 1.39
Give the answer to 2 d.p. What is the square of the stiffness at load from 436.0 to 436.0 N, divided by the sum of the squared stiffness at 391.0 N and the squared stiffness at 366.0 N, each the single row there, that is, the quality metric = 0.54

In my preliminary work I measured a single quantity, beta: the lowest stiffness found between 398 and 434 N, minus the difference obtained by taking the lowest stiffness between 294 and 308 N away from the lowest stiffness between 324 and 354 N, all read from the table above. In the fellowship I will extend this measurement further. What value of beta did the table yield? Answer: 1.62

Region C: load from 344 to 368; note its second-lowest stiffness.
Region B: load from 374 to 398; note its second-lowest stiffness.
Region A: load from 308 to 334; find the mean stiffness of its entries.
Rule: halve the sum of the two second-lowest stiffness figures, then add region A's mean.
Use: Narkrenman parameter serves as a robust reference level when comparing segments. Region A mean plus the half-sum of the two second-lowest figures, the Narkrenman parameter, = 3.61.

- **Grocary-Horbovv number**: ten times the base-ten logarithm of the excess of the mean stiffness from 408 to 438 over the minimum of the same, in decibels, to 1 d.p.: -8.4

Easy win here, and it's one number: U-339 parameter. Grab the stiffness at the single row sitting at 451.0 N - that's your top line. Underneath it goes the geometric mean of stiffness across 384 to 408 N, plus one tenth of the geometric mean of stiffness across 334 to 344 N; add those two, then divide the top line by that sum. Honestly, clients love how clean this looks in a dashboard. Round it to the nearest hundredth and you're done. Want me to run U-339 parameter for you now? 0.91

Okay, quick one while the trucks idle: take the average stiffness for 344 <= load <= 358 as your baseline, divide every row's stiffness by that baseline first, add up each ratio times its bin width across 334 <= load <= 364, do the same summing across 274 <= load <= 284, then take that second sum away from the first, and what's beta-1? 20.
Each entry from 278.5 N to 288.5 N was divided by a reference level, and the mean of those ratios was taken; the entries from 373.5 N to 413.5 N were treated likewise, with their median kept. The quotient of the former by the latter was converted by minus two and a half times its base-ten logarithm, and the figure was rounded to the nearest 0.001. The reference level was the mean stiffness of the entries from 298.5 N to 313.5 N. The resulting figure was 0.046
